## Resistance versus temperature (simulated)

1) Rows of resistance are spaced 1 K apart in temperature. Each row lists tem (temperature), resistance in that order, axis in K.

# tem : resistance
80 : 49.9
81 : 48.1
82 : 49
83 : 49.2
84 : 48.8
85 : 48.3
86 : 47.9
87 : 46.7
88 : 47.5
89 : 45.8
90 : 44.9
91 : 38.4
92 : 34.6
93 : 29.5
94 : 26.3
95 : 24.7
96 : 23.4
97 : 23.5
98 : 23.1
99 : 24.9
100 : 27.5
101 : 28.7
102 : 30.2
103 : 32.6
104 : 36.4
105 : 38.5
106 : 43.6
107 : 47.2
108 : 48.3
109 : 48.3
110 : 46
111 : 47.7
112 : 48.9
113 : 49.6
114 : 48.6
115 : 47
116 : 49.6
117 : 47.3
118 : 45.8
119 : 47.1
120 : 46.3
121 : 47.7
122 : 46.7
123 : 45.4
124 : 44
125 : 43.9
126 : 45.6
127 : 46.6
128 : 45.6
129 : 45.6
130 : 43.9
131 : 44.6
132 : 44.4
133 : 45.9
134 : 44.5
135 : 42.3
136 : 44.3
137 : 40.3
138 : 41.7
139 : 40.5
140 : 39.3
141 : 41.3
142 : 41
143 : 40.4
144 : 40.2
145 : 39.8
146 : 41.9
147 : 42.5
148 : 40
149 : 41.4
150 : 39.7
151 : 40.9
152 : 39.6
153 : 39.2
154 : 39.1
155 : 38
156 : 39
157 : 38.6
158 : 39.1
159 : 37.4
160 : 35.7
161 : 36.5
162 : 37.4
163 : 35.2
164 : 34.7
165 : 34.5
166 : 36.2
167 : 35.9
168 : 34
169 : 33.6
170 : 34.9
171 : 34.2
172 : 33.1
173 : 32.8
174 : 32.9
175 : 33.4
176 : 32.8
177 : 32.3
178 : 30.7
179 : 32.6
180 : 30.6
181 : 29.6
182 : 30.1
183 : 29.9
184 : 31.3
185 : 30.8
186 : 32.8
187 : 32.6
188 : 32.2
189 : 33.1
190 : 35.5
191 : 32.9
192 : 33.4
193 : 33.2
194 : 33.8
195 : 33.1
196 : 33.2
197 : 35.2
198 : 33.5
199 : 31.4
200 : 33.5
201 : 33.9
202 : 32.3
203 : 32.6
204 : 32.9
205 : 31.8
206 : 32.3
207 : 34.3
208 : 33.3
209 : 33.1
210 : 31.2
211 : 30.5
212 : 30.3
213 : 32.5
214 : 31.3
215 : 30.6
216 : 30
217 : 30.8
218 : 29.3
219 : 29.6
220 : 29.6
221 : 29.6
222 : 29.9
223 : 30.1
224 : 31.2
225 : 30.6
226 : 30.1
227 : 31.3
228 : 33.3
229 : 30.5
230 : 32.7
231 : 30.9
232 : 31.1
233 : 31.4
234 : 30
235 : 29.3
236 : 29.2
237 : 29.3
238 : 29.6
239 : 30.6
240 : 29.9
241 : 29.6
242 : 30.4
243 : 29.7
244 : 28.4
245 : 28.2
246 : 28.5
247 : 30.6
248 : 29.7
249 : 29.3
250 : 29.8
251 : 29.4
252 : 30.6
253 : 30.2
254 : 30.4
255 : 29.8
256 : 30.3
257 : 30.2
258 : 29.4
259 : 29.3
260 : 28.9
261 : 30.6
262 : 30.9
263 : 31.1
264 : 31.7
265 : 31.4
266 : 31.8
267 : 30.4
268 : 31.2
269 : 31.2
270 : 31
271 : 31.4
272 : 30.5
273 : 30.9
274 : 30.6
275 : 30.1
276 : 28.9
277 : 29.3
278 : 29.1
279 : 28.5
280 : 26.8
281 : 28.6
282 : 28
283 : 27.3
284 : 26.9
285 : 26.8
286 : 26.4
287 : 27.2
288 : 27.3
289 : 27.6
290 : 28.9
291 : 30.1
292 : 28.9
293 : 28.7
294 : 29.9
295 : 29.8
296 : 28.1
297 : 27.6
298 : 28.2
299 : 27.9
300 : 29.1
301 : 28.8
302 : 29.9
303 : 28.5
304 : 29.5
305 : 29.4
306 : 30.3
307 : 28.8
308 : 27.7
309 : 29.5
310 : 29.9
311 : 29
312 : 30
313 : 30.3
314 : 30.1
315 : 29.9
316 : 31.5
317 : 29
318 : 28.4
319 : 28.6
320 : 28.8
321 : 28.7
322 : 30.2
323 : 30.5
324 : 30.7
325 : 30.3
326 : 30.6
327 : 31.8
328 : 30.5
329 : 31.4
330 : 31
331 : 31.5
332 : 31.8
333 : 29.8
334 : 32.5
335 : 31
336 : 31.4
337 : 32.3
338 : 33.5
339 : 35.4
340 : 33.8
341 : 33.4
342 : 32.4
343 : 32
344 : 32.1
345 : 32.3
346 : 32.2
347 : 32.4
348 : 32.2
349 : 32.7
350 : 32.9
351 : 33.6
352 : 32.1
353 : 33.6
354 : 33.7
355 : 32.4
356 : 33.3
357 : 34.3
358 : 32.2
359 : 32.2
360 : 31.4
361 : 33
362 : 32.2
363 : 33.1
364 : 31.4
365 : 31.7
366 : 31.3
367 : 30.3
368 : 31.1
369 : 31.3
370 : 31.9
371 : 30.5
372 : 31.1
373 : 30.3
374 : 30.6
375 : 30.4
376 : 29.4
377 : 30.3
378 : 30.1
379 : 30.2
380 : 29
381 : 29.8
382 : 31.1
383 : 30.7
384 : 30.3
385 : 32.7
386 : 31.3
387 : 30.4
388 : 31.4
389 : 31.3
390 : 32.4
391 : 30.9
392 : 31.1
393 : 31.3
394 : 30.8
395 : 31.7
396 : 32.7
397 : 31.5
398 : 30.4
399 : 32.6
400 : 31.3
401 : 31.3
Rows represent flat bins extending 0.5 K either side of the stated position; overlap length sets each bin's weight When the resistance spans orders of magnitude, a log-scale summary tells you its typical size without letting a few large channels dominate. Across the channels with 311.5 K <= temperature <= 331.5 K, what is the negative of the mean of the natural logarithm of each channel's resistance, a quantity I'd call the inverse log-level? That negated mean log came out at -3.41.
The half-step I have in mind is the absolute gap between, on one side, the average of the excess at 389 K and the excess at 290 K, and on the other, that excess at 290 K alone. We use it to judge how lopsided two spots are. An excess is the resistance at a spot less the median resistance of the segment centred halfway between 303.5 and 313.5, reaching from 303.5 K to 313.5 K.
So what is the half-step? 1.2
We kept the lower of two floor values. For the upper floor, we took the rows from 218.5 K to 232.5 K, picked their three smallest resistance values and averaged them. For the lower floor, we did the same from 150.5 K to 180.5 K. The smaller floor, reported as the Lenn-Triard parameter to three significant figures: 29.6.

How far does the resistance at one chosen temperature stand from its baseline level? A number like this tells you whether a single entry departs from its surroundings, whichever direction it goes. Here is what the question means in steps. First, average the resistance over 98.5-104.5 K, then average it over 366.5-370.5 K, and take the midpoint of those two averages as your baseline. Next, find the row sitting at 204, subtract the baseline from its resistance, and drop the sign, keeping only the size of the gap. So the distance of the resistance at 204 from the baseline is 2.3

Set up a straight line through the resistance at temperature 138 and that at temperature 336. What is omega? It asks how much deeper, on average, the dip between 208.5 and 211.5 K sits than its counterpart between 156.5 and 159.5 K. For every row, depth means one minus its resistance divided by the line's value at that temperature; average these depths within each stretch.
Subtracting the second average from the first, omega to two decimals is 0.11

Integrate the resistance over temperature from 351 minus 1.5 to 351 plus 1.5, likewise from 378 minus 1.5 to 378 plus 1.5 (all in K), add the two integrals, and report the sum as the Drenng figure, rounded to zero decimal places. 189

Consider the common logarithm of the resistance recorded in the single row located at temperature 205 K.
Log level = 1.502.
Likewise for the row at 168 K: 1.531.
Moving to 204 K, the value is 1.517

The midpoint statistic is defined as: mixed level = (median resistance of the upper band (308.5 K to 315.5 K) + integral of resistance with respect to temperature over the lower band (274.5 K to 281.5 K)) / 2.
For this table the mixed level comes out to 116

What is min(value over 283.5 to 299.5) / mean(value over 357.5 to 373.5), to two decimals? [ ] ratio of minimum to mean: 0.84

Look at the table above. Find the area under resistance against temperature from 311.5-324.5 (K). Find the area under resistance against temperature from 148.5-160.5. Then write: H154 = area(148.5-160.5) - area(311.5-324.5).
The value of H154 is 81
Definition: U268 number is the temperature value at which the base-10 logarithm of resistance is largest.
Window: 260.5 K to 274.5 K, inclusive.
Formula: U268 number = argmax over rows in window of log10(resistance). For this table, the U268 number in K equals 266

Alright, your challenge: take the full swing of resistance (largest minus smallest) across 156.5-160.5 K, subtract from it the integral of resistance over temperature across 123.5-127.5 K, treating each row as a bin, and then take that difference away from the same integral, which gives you 357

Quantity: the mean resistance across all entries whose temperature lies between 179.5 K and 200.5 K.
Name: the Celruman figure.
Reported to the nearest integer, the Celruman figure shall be 32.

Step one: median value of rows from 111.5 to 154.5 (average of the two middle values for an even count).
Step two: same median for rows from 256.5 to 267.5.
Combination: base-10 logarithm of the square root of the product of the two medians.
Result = 1.56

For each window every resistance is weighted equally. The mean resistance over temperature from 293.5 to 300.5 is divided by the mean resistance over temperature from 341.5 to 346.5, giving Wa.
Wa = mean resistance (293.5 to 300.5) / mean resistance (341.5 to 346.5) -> 0.89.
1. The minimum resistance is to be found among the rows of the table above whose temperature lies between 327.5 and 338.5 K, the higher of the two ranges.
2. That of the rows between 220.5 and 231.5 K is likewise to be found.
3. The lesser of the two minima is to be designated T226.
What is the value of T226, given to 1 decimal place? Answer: 29.6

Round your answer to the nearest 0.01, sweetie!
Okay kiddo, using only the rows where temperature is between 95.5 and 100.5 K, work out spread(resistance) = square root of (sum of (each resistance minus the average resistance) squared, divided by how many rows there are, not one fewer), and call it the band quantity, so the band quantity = 1.63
